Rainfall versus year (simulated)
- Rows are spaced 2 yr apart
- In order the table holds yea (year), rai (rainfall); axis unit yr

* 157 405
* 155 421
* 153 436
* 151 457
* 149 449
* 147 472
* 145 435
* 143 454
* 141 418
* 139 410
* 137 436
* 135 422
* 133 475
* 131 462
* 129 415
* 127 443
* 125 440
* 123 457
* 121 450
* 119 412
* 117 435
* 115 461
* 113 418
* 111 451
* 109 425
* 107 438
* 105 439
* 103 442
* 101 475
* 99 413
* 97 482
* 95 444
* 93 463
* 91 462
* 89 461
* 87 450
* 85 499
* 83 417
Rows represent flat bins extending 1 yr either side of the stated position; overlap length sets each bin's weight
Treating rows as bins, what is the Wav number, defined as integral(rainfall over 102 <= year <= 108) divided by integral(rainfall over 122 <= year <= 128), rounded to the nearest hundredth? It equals 0.98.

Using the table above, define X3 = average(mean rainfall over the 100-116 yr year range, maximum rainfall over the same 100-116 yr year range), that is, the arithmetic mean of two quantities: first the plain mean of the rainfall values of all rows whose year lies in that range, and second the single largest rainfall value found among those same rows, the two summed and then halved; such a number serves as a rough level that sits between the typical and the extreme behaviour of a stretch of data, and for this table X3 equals 459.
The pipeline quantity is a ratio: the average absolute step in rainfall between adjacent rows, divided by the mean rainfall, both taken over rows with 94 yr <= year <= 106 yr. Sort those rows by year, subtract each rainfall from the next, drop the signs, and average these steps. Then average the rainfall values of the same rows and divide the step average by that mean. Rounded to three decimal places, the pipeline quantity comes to 0.091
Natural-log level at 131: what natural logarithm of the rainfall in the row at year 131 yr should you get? 6.14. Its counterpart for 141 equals 6.04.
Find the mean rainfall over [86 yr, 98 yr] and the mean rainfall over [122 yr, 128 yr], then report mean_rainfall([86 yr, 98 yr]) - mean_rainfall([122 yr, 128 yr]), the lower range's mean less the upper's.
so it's 14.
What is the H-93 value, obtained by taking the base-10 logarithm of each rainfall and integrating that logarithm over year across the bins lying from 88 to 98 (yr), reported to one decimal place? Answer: 26.6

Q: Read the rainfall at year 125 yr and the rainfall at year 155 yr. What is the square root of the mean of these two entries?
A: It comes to 20.75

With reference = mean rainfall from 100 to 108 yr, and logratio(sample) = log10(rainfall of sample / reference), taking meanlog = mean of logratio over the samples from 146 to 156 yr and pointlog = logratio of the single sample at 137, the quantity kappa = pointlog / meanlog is 6.87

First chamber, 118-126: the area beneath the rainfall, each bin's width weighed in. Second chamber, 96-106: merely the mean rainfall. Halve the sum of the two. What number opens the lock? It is 1984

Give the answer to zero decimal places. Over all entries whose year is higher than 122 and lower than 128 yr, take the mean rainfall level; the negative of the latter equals -447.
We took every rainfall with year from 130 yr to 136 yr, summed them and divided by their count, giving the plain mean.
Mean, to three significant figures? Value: 453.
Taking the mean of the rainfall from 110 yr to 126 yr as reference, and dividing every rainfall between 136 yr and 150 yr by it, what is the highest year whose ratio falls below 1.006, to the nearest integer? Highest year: 145 yr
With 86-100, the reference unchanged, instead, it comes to 99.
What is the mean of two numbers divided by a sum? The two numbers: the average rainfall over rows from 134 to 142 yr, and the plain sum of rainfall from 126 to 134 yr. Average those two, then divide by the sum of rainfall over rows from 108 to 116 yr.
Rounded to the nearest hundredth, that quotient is 0.63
